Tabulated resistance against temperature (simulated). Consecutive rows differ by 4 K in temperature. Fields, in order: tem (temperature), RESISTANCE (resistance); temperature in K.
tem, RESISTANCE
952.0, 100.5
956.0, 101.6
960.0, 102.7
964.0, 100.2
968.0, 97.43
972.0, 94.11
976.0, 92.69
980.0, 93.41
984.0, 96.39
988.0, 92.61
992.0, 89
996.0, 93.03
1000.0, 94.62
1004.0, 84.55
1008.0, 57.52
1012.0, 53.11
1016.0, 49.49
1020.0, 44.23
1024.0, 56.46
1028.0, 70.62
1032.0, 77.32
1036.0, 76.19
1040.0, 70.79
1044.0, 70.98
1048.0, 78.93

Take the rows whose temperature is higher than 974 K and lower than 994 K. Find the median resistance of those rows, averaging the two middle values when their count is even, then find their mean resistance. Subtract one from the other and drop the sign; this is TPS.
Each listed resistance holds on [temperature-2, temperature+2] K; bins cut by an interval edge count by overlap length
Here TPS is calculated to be 0.1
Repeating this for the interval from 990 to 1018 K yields 10.1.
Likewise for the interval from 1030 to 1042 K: 1.4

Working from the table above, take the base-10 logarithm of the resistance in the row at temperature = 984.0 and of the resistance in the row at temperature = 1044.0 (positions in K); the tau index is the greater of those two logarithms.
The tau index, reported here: 1.98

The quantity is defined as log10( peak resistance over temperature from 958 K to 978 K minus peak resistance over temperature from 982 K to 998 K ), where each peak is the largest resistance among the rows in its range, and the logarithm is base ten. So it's 0.8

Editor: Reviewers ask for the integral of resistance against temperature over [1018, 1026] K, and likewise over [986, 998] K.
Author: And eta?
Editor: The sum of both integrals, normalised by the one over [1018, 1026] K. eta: 3.7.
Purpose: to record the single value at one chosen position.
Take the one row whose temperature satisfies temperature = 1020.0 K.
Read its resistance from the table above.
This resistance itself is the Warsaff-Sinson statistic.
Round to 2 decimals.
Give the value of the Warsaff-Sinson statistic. 44.23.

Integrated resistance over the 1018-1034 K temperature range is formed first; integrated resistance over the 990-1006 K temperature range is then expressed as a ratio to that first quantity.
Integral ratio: 1.45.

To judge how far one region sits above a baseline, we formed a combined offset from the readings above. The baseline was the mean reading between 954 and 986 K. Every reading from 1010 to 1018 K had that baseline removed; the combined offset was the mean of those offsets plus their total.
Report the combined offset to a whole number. -138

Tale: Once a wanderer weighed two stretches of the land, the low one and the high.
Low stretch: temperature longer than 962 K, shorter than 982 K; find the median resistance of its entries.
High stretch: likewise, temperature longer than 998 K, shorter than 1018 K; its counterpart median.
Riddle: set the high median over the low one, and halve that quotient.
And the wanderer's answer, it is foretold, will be 0.31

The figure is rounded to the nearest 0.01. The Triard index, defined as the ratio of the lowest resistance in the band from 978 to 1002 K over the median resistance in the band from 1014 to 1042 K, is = 1.26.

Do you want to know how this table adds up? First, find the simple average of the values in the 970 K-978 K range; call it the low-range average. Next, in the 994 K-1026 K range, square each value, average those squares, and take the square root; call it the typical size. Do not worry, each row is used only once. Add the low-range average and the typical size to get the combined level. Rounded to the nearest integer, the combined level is 163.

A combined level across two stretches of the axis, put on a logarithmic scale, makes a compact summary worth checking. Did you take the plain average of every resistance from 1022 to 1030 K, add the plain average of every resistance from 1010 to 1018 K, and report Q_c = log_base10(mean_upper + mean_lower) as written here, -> 2.06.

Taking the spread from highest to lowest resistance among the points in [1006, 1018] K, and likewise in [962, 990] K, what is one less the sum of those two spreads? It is -15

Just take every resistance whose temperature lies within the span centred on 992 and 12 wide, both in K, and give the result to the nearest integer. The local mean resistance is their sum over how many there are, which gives 92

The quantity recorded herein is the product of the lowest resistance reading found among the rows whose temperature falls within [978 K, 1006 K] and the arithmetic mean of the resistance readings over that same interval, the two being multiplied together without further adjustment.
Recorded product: 7774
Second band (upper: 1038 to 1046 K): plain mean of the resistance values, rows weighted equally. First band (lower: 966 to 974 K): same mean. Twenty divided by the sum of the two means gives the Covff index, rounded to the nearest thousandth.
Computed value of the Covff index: 0.120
